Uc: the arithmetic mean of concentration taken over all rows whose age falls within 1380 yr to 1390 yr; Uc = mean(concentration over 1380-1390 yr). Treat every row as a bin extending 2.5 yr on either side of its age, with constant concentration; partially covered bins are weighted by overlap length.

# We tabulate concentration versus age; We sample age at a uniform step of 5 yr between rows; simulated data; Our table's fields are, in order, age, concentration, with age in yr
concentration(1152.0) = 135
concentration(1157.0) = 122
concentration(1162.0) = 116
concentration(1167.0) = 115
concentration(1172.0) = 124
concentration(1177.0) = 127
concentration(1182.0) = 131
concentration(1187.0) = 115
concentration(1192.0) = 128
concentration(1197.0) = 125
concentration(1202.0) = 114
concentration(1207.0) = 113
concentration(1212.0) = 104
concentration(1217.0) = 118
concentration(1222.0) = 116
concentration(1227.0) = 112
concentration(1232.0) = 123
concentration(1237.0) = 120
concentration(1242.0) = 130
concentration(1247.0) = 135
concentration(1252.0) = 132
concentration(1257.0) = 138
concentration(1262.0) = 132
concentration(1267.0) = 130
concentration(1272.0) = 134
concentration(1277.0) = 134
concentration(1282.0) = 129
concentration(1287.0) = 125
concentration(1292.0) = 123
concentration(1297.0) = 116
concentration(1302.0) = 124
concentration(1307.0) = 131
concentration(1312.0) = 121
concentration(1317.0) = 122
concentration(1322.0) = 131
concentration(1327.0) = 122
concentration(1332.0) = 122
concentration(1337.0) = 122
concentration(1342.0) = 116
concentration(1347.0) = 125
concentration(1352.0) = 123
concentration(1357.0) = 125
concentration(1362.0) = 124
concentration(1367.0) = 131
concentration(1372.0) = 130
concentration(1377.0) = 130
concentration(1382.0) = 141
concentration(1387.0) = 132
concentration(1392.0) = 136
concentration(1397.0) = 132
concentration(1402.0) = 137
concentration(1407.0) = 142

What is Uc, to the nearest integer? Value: 136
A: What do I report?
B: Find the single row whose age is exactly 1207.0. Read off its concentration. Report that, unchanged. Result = 113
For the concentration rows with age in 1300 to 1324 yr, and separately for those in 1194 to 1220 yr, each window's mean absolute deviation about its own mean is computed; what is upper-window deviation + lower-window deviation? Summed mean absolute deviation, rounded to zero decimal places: 10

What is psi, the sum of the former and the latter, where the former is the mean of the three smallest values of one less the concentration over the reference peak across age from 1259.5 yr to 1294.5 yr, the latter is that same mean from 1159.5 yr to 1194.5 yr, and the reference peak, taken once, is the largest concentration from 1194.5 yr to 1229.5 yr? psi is -0.10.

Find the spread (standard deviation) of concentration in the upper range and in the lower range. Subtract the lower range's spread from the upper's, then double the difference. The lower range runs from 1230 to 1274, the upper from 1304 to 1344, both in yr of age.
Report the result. -1.2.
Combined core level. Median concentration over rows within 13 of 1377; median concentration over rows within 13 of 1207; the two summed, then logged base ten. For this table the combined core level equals 2.389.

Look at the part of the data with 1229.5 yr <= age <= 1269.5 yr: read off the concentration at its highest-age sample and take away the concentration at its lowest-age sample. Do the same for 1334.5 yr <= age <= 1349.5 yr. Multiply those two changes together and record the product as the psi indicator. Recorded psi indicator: 21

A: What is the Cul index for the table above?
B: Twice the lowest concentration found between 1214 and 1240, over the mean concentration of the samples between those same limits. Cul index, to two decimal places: 1.90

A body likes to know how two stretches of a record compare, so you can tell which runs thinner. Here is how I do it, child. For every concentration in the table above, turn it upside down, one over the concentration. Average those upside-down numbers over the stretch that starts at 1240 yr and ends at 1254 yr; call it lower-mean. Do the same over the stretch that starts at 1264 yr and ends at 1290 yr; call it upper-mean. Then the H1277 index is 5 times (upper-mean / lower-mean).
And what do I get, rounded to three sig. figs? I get 5.08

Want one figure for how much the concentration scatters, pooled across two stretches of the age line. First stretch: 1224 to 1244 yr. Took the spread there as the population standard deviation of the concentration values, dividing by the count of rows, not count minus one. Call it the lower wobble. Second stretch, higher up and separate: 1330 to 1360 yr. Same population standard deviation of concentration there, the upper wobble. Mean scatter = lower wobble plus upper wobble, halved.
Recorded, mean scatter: 4.7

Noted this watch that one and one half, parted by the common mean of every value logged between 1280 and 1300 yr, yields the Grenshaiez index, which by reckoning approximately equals 0.0122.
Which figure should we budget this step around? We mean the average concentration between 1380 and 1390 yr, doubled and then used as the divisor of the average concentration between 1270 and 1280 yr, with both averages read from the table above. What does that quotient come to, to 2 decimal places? 0.49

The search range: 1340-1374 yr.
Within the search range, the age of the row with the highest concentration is 1367.0 yr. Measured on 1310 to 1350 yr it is 1322.0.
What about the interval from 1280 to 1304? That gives 1282.0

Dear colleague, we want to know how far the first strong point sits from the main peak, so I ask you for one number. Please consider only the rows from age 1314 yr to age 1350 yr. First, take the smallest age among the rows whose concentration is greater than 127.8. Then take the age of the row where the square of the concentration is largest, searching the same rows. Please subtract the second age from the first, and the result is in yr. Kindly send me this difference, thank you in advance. 0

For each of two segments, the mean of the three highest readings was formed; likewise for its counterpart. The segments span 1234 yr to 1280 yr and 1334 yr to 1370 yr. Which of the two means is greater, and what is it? 136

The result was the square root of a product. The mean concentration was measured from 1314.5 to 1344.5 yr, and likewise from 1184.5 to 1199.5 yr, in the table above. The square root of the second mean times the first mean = 123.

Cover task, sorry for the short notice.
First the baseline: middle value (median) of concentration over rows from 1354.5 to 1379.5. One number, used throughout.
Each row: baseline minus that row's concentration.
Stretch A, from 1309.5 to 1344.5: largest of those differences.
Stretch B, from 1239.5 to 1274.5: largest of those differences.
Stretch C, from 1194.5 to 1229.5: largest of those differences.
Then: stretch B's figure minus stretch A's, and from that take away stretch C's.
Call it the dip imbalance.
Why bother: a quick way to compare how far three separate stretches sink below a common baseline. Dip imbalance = -40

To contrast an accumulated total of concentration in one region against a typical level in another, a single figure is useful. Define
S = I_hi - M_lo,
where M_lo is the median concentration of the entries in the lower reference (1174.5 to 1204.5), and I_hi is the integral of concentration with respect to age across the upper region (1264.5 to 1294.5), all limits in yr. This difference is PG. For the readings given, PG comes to 3749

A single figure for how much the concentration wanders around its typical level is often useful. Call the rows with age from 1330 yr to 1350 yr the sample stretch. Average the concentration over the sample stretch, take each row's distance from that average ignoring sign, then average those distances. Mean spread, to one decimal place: 2.6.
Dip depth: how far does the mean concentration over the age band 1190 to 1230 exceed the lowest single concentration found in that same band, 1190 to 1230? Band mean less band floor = 12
